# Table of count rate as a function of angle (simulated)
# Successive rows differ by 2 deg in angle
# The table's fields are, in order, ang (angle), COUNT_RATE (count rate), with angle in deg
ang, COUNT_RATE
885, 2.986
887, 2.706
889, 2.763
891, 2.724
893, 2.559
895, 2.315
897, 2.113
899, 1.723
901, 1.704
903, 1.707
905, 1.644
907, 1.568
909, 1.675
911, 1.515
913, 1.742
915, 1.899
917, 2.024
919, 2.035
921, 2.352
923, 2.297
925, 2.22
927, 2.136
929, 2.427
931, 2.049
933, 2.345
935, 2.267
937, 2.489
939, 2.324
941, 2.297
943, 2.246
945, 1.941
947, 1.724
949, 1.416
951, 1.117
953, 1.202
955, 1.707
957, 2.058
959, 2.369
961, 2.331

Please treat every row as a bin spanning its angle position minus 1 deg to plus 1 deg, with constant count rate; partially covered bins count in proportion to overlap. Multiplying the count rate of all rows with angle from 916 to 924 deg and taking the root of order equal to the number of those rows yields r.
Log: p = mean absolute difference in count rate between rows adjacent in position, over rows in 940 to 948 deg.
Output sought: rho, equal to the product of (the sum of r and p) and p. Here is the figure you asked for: 0.45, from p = 0.191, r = 2.17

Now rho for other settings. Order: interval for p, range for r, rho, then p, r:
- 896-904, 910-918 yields 0.26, 0.137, 1.78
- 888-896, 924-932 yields 0.35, 0.149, 2.20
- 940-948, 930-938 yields 0.47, 0.191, 2.28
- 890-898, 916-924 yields 0.48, 0.204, 2.17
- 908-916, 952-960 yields 0.36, 0.181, 1.78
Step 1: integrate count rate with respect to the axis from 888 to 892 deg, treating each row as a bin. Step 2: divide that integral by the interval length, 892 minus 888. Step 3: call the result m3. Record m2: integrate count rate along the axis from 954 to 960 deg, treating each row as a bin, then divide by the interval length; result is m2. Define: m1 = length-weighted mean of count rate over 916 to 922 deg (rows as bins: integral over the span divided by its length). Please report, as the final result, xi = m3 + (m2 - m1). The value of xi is 2.7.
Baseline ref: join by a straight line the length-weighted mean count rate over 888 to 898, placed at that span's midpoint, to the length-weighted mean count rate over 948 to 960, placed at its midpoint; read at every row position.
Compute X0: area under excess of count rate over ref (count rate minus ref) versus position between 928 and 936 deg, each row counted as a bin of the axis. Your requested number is 3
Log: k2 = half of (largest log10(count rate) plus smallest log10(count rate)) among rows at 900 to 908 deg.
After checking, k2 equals 0.21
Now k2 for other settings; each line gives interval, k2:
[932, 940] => 0.38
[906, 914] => 0.21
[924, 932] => 0.35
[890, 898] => 0.38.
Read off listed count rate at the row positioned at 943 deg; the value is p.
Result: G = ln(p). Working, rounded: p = 2.246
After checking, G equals 0.81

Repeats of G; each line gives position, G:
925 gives 0.80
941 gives 0.83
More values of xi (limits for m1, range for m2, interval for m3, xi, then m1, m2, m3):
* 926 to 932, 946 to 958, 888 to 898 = 1.8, 2.20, 1.5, 2.49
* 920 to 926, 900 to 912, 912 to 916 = 1.2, 2.29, 1.6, 1.82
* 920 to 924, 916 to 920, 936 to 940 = 2.1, 2.32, 2.0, 2.41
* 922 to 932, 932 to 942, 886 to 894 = 2.8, 2.23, 2.3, 2.69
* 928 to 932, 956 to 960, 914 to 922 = 2.1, 2.24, 2.2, 2.08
